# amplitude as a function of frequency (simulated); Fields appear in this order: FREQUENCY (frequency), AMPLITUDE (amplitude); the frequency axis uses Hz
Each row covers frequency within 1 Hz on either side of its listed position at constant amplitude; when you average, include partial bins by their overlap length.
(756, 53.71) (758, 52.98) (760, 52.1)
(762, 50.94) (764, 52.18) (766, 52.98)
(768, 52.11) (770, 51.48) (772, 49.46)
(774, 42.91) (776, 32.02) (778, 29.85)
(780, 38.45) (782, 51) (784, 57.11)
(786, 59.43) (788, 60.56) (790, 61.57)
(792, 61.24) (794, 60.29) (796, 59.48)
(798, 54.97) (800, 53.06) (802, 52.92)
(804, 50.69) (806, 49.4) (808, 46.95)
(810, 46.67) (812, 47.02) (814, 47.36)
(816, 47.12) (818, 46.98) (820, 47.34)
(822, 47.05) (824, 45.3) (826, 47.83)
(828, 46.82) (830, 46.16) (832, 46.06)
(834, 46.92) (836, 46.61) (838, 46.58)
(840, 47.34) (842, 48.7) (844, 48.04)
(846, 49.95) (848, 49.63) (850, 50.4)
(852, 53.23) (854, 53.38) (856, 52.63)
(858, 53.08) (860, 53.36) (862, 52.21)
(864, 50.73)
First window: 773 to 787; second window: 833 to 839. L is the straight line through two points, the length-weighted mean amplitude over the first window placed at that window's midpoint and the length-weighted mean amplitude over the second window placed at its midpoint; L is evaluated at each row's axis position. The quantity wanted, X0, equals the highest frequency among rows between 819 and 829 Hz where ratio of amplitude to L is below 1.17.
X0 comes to 828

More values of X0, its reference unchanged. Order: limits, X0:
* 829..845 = 844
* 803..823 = 822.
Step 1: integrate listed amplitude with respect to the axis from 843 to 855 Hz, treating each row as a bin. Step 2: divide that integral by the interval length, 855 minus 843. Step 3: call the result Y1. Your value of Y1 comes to 50.8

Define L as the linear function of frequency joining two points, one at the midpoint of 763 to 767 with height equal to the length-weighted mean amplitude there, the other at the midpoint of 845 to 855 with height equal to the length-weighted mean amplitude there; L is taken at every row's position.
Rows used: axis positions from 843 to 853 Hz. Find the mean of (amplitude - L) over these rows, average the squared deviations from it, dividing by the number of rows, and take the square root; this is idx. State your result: 1.7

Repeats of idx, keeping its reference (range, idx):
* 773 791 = 11.9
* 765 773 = 1.3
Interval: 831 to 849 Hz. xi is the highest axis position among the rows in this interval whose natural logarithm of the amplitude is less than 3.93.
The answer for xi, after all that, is 848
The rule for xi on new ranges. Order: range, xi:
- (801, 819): 818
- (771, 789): 780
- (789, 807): 806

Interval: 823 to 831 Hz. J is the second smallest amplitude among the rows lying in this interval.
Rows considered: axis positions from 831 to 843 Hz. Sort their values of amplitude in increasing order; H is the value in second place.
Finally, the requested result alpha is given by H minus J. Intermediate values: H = 46.58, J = 46.16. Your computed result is 0.4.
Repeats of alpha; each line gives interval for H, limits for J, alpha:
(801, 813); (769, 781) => 14.9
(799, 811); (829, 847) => 0.8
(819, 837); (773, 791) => 14.0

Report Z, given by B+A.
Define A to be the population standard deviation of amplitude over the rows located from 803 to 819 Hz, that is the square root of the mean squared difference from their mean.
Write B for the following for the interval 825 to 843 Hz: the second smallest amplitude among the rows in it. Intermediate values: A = 1.4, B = 46.16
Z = 48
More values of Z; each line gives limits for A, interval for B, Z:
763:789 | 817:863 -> 55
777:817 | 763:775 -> 57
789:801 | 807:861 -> 49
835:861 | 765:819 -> 35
